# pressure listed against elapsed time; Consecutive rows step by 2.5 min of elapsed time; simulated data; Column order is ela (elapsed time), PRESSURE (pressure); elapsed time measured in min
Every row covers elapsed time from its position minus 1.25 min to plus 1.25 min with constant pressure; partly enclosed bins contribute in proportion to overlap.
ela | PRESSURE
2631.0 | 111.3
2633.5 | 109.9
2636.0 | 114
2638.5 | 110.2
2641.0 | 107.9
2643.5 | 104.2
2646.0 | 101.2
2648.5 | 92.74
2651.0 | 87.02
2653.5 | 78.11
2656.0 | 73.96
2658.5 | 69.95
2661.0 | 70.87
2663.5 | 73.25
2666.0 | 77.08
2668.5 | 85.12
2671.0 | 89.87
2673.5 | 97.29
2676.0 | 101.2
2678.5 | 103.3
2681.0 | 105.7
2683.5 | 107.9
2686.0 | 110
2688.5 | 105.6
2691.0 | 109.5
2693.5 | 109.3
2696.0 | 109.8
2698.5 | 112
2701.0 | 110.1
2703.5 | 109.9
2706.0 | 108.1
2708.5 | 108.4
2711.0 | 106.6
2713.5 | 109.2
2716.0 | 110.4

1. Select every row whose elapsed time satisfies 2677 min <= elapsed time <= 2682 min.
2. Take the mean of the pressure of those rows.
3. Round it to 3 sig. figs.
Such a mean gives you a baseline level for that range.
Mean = 104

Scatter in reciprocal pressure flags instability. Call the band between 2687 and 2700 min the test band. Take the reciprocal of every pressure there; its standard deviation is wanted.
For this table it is 0.0002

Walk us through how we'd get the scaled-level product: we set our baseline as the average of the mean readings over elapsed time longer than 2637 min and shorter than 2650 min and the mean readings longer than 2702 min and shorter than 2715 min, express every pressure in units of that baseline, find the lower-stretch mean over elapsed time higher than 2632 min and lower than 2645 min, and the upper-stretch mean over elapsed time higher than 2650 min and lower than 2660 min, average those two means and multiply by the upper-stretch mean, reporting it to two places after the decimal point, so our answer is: 0.64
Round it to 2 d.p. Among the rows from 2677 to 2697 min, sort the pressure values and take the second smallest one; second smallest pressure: 105.60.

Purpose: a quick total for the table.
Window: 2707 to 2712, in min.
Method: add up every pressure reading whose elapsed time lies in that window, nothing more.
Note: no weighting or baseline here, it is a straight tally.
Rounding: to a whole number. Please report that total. 215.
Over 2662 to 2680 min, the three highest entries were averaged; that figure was 101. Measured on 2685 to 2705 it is 111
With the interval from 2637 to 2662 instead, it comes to 107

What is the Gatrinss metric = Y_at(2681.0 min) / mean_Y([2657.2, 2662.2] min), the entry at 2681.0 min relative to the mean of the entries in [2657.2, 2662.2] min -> 1.50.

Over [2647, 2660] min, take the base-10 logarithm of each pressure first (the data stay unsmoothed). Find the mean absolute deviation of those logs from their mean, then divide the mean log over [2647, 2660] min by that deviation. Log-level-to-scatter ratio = 47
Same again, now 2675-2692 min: 195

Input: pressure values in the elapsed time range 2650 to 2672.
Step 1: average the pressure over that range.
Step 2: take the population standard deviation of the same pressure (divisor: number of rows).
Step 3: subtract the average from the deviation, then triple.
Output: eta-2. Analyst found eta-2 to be -214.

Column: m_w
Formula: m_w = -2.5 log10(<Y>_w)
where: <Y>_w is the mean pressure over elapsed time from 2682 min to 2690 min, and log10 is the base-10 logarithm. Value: -5.08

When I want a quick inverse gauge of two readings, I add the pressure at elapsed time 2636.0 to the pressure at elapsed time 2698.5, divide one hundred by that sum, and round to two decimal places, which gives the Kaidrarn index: 0.44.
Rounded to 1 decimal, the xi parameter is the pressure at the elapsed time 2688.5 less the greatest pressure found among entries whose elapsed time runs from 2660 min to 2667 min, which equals 28.5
